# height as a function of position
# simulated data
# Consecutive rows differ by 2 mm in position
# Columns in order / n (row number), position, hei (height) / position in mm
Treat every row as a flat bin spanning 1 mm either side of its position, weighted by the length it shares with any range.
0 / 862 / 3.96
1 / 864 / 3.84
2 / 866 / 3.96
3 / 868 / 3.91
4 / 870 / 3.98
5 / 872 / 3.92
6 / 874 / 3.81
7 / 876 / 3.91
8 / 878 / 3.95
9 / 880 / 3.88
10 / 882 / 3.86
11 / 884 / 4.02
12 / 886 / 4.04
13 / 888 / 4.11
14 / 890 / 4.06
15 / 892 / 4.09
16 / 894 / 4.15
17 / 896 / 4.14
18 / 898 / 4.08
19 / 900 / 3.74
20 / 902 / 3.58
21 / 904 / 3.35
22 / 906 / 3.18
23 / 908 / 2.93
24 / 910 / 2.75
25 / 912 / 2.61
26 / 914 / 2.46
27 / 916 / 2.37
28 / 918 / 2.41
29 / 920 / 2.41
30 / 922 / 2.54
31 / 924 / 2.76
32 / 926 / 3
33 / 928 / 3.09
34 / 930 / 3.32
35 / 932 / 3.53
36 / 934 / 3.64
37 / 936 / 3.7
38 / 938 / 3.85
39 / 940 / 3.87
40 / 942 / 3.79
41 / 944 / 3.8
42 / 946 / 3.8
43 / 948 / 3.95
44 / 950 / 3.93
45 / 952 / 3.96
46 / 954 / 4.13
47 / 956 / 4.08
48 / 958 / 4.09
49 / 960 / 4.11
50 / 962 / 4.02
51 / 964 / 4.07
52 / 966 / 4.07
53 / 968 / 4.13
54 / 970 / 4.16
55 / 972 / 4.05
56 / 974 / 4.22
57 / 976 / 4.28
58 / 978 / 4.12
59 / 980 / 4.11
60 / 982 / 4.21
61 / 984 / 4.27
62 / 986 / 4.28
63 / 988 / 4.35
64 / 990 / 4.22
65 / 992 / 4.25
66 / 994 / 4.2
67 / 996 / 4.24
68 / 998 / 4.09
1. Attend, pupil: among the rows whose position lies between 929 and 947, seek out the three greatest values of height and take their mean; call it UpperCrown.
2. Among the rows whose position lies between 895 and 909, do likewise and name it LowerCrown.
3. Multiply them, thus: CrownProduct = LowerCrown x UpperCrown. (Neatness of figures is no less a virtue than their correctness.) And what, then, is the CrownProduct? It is 15.3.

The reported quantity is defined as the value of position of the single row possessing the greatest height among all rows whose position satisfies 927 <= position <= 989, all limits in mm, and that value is 988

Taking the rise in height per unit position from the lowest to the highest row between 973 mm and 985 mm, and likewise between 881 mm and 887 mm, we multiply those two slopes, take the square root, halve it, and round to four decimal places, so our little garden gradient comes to 0.0075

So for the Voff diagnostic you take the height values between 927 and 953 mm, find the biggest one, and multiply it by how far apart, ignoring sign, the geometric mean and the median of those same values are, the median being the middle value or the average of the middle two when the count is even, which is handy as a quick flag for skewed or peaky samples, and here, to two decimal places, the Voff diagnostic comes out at 0.39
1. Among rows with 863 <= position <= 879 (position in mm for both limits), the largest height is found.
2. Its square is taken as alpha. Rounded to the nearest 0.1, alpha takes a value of 15.8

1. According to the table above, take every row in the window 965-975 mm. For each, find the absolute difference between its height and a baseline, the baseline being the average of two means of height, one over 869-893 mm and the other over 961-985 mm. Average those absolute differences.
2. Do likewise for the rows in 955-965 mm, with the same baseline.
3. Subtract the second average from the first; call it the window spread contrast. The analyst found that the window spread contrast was 0.04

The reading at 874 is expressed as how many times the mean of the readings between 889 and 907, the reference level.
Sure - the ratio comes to 1.0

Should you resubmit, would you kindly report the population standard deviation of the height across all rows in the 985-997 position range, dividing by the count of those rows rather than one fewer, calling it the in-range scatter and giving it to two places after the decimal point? 0.05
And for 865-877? 0.05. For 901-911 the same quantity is 0.29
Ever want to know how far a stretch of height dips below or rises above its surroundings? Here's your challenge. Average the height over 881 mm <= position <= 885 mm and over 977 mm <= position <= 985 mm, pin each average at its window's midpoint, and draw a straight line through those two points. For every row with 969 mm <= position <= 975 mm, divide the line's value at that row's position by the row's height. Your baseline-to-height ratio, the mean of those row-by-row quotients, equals 1.00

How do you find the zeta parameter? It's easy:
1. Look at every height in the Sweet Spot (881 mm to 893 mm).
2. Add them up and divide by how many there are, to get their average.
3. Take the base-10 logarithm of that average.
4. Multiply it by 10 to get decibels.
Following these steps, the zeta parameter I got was 6.05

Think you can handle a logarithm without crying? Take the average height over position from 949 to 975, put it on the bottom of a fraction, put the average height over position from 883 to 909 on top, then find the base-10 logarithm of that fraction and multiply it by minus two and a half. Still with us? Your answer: 0.1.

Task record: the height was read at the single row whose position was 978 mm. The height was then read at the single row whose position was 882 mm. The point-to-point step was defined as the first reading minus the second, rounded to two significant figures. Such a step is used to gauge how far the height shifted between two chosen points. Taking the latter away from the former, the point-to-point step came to 0.26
